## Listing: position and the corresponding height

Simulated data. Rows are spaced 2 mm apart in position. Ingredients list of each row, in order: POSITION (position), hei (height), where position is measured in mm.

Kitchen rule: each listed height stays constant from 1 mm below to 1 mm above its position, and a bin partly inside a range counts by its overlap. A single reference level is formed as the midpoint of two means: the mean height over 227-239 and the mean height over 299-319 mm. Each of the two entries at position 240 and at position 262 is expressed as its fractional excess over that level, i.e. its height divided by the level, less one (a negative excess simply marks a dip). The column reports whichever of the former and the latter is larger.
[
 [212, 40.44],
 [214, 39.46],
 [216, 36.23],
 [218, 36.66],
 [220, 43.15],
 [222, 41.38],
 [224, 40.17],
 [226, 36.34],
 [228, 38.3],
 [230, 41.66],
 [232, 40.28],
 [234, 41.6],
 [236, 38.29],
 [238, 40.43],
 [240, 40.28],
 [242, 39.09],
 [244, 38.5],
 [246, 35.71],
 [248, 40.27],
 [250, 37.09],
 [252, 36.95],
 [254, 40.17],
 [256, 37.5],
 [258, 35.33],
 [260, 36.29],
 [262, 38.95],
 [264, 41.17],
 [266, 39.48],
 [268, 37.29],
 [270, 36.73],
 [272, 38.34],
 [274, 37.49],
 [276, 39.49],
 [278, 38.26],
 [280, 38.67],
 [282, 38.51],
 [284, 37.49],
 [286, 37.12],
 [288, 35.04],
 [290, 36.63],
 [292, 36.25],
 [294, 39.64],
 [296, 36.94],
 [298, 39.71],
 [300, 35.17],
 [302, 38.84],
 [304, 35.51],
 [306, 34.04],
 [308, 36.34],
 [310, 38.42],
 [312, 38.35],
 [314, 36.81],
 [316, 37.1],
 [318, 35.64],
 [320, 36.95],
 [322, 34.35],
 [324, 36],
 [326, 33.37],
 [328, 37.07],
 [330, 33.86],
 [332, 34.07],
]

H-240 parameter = 0.050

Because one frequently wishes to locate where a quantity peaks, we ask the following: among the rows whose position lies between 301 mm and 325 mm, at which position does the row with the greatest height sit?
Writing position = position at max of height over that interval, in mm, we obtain 302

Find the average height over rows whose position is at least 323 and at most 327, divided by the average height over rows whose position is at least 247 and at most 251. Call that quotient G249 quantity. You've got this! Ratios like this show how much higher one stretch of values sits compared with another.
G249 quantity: 0.90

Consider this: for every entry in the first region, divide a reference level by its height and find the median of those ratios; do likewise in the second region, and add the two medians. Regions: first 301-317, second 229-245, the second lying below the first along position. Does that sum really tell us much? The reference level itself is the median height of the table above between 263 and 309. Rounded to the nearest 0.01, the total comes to 1.95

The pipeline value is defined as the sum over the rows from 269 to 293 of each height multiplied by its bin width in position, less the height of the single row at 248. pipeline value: 860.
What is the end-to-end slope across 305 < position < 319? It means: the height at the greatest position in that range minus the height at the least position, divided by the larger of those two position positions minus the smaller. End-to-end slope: 0.13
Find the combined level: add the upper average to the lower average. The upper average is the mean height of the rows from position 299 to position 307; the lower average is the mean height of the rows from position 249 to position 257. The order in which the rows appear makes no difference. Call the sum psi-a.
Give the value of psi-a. 73.8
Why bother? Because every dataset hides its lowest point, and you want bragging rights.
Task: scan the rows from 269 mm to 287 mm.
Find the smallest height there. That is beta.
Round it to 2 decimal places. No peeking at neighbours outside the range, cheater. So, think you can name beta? 36.73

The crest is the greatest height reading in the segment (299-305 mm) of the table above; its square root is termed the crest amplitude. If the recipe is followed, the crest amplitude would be 6.23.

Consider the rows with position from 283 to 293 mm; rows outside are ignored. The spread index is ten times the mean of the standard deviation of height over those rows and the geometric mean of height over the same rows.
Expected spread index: 187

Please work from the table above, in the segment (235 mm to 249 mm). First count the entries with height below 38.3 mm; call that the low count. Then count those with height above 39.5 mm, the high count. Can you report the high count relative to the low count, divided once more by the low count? 0.75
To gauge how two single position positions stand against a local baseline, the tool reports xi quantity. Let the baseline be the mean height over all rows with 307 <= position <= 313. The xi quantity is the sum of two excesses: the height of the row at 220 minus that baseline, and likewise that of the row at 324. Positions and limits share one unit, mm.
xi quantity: 4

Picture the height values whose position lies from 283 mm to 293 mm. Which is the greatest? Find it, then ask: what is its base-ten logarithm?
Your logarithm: 1.57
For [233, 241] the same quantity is 1.62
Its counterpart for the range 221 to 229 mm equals 1.62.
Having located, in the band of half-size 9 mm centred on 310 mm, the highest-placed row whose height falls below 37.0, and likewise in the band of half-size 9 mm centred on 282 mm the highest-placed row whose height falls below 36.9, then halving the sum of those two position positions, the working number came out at 304 mm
